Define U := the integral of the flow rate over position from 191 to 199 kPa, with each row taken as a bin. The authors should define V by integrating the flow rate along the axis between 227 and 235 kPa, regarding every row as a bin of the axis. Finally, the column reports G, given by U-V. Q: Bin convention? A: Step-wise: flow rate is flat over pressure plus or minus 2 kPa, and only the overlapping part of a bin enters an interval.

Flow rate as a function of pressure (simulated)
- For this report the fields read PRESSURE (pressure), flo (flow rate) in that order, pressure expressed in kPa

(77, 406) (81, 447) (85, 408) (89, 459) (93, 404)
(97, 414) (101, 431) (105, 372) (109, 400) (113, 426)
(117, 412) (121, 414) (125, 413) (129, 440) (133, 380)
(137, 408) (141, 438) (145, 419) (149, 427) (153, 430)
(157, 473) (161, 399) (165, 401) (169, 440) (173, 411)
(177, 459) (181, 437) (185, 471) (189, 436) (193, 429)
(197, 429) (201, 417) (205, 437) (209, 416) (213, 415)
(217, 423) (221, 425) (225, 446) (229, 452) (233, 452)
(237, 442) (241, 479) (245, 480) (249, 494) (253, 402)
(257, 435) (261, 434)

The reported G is -184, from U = 3432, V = 3616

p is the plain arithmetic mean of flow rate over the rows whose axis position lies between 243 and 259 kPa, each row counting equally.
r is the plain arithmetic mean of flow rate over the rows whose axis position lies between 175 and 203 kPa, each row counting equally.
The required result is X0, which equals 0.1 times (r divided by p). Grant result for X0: 0.097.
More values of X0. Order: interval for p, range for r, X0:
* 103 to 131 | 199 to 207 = 0.104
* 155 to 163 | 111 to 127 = 0.095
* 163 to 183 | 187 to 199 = 0.100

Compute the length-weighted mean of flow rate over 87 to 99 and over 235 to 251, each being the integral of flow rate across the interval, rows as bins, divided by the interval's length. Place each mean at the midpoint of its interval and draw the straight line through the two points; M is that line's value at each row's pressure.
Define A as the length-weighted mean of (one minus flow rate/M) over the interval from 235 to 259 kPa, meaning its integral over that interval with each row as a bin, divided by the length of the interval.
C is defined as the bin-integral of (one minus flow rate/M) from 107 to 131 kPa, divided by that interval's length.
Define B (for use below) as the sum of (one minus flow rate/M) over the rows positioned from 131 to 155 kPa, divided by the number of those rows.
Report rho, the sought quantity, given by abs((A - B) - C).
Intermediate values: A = 0.041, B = 0.06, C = 0.038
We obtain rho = 0.053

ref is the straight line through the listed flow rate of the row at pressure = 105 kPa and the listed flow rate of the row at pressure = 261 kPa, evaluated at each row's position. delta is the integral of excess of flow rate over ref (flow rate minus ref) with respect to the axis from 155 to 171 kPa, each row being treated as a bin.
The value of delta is 531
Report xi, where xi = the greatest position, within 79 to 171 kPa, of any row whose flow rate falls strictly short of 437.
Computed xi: 165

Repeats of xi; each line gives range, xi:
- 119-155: 153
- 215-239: 221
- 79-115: 113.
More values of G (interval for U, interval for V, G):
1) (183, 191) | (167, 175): 224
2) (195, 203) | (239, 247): -452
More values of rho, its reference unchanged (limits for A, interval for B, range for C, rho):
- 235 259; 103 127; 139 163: 0.050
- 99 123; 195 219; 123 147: 0.085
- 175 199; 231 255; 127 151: 0.055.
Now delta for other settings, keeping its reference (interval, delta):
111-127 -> 619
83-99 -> 877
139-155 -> 637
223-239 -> 415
